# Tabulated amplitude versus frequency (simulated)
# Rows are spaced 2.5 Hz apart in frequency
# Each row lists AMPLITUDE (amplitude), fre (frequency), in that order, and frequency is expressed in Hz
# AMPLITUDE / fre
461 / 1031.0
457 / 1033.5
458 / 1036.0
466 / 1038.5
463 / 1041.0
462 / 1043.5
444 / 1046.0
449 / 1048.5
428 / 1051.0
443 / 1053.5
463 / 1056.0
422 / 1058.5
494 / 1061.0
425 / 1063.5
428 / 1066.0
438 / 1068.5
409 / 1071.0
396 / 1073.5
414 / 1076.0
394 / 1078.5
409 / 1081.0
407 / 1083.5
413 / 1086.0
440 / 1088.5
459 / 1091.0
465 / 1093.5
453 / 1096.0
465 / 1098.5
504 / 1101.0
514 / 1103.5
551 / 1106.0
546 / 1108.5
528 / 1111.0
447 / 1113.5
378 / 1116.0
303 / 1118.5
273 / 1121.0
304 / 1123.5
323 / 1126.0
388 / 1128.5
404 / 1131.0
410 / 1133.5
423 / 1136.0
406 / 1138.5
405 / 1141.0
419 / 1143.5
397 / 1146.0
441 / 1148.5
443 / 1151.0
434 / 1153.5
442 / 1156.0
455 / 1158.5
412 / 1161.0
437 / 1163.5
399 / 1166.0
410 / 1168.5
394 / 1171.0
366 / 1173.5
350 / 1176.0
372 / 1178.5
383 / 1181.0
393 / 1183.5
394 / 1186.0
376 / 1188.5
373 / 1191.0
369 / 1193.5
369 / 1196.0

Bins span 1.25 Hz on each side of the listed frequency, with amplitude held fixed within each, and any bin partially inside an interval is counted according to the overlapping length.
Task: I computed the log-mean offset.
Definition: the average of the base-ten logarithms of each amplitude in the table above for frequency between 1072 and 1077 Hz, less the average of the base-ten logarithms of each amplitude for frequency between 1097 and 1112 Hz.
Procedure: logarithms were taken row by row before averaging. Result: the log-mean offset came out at -0.11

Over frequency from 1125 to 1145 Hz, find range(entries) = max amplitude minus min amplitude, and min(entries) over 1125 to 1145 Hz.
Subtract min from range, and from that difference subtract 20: -243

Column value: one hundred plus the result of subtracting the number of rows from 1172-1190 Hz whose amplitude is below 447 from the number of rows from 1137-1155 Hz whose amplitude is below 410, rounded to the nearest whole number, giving 96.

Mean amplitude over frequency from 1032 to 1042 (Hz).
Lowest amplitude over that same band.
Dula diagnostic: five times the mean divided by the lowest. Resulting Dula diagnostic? 5.04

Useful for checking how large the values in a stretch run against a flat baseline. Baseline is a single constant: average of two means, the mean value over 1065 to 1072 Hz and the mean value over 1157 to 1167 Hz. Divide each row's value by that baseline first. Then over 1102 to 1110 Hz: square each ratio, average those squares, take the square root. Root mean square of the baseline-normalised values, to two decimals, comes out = 1.26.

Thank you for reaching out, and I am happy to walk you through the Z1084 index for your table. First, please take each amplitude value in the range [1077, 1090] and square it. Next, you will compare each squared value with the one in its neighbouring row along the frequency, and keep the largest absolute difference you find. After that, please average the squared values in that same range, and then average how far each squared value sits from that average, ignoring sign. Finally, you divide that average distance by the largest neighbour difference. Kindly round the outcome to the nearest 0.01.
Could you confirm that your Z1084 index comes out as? 0.40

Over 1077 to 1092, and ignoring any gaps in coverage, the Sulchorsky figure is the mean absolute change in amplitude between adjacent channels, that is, 14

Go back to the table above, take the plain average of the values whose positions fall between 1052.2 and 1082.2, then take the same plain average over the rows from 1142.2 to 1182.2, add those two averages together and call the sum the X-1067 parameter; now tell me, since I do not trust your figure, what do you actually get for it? 838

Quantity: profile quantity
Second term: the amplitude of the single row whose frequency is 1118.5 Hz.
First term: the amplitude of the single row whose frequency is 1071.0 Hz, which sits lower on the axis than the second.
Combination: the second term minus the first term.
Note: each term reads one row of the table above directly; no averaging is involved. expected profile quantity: -106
